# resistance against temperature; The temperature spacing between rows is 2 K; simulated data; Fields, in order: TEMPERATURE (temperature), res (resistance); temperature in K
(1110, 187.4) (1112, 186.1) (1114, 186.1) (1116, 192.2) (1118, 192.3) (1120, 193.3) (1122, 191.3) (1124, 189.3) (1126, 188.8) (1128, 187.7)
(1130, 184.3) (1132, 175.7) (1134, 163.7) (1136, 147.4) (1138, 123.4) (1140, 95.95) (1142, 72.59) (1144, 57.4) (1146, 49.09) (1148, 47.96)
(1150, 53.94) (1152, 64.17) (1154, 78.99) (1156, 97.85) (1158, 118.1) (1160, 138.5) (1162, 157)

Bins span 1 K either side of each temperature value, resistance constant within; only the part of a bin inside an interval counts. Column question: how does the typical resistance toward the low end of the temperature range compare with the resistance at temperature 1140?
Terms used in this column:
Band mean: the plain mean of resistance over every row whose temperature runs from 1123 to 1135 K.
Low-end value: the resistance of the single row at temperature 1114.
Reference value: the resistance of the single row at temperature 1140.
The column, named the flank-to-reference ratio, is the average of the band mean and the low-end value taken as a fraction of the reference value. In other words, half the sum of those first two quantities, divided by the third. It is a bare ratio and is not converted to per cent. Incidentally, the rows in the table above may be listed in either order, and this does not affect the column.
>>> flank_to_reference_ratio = 1.9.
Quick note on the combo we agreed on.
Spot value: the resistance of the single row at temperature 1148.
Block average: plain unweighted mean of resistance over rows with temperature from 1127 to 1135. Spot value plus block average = 226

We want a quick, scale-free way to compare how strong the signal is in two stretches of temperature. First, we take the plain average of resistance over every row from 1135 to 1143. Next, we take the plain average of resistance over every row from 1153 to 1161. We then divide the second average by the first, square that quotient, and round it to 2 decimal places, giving 0.97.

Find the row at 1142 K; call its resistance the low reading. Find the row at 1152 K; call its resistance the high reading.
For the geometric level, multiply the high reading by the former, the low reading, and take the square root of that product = 68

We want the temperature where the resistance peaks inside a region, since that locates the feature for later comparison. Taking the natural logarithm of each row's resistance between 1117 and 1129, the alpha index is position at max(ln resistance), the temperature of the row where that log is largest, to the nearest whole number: 1120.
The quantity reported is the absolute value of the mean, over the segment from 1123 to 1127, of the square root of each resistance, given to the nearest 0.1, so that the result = 13.7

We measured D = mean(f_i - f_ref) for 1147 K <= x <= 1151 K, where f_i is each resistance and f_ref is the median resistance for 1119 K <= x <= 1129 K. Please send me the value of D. -138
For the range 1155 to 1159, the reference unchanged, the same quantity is -81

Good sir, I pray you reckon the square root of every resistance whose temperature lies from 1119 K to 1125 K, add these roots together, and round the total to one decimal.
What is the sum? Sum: 41.5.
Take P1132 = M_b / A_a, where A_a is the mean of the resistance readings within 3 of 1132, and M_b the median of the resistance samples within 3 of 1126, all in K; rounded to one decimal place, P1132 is 1.1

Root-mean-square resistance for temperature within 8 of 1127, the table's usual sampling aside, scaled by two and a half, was 461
